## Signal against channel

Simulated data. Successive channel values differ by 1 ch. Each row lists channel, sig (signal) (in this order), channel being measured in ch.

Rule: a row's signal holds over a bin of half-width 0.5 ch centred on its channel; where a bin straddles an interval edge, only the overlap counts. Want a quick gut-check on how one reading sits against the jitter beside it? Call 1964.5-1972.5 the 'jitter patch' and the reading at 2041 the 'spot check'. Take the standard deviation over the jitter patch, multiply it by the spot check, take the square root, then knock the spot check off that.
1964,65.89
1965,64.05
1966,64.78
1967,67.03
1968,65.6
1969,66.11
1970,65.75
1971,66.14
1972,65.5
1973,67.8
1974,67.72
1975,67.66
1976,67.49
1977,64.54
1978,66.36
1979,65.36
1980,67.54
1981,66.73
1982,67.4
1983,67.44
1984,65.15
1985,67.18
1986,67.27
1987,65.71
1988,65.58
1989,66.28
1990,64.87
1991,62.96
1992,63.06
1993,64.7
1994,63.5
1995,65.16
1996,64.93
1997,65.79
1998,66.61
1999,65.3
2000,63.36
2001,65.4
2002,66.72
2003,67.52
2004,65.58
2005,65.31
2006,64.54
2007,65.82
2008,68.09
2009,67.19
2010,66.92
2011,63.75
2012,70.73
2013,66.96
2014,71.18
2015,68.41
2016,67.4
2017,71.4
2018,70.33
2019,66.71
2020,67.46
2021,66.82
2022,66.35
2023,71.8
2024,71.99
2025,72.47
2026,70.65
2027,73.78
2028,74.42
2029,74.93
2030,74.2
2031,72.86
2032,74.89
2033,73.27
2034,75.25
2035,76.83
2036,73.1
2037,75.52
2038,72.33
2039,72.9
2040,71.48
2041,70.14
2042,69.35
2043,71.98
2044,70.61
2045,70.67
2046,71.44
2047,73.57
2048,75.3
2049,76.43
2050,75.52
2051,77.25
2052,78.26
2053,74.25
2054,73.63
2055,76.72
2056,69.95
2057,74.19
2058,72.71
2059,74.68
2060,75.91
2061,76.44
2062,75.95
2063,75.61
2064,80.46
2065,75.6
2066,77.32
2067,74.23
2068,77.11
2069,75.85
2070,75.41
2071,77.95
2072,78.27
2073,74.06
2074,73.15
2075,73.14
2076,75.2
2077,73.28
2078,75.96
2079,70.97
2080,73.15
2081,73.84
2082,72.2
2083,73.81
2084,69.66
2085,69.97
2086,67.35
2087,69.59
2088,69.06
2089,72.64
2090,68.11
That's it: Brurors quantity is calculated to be -62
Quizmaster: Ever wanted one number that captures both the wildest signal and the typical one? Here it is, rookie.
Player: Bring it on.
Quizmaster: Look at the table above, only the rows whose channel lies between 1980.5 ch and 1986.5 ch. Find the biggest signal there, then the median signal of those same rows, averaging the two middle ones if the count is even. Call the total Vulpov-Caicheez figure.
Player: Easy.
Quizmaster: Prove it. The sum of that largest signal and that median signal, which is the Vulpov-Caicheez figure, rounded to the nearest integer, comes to 135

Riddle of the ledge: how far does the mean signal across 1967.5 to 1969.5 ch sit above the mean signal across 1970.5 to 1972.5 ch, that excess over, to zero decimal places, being 0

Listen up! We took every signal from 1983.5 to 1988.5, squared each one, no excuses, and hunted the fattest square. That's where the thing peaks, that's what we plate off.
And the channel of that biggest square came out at 1986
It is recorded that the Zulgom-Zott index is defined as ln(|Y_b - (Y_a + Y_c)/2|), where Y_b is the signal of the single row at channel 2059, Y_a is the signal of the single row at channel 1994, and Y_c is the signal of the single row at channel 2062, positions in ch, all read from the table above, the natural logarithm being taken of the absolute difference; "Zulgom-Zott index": 1.60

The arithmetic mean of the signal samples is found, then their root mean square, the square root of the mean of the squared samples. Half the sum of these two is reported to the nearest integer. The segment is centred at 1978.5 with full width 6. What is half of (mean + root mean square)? 66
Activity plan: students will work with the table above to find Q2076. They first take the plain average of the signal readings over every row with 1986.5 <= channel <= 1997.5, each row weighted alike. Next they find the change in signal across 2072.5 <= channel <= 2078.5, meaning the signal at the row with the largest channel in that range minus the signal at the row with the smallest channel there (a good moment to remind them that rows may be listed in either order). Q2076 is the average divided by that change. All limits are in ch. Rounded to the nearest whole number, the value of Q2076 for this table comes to 34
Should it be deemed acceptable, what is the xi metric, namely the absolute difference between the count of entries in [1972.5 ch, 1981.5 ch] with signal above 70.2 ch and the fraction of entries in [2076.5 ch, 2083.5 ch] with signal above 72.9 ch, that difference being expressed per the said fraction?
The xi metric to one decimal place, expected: 1.0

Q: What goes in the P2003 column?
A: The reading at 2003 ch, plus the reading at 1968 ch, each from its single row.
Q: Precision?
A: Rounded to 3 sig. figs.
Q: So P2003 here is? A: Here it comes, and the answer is 133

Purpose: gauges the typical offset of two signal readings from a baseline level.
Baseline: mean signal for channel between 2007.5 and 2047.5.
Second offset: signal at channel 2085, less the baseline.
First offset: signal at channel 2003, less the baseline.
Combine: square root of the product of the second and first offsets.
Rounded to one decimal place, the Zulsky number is 1.9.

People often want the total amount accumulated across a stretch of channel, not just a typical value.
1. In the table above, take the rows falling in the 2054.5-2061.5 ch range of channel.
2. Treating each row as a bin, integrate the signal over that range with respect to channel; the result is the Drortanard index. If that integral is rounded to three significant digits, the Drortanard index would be 521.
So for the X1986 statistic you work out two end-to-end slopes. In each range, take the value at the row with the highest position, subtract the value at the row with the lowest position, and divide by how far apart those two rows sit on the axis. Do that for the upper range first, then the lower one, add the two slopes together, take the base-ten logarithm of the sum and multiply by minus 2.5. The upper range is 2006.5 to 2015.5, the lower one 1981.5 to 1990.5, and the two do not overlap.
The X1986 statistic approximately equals 5.3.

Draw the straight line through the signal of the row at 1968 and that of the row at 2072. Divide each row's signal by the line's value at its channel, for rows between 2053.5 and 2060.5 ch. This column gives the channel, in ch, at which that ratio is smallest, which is 2056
